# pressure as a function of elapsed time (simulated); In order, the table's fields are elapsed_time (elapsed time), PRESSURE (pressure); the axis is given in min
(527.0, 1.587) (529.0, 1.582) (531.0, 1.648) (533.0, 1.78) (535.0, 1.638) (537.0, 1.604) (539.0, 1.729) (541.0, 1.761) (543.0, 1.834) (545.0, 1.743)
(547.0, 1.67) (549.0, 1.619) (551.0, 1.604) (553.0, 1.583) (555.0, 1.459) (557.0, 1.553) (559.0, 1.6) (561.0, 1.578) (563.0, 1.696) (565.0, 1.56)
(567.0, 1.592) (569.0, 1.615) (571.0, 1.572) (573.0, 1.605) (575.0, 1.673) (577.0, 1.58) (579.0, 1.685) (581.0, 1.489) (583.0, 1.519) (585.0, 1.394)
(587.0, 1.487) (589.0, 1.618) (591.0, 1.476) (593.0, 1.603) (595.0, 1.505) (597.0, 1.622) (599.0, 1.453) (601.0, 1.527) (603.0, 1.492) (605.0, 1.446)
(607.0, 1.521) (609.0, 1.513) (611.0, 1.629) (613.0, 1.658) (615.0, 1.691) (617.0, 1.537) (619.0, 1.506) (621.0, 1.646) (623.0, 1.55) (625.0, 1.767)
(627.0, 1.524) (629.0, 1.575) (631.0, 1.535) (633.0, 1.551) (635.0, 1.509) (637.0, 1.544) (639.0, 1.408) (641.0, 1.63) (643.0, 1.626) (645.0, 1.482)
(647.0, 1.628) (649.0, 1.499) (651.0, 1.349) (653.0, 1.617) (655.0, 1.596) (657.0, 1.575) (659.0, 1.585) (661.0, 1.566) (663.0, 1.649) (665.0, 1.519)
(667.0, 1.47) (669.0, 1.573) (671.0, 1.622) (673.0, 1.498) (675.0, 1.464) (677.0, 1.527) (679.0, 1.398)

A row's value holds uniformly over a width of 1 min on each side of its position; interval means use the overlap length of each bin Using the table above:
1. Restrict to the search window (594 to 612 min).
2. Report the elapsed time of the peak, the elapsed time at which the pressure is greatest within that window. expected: 611.0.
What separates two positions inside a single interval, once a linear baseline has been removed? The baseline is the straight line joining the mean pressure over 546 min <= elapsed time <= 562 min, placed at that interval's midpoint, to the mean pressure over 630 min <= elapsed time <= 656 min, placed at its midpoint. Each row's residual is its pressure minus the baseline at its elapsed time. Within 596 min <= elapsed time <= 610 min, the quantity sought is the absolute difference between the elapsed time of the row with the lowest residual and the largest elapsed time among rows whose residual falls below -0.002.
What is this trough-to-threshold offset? 4 min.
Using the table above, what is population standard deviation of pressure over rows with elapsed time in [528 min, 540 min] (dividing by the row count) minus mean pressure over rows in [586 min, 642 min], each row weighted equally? -1.485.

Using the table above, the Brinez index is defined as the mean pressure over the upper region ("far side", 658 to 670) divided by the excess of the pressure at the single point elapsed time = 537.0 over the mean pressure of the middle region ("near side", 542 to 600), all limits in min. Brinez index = 86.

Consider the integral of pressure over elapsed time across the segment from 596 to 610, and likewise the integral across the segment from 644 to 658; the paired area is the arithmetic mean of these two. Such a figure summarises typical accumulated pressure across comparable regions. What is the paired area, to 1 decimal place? 21.3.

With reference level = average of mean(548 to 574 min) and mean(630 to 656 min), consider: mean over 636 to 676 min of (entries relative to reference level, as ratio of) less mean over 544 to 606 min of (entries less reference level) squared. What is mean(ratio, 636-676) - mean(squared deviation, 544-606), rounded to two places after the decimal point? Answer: 0.98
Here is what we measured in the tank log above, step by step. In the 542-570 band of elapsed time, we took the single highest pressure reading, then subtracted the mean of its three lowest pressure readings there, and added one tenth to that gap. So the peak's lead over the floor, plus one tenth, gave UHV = 0.410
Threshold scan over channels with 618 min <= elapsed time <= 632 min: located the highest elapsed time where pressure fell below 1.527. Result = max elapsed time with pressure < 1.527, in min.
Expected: 627.0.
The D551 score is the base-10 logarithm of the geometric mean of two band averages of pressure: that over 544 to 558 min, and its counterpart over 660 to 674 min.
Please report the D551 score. 0.199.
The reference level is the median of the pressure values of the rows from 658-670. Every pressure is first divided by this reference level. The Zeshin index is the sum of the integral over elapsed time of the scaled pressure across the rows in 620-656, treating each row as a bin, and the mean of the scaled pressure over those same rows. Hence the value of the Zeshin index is 36.7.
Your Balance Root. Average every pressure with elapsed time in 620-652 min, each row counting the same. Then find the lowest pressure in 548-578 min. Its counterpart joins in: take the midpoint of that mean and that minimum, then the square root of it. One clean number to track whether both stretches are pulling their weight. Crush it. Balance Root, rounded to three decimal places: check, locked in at 1.227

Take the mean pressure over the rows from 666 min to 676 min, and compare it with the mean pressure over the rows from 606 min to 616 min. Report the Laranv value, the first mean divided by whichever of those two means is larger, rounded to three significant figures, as 0.952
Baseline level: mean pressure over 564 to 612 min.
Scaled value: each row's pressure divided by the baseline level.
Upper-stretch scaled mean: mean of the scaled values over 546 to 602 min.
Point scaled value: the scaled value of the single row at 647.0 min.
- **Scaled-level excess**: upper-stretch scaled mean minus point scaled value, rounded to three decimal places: -0.038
